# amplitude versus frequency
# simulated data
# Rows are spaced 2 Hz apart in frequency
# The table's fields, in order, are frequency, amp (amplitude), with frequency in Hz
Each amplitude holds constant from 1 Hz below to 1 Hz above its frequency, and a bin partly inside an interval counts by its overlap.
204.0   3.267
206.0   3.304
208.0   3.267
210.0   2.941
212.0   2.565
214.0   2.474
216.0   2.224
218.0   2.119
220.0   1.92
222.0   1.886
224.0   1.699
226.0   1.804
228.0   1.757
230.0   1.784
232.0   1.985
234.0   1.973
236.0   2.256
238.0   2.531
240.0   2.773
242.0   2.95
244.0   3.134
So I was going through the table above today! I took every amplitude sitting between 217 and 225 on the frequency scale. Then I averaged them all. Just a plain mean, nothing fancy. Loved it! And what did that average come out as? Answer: 1.9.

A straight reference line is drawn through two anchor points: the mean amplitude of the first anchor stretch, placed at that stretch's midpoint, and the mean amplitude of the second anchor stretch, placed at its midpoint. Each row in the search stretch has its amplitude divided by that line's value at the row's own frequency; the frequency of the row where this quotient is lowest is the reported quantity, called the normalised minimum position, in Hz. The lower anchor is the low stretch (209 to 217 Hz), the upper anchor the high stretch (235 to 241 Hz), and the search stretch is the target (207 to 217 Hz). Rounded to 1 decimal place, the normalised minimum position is 216.0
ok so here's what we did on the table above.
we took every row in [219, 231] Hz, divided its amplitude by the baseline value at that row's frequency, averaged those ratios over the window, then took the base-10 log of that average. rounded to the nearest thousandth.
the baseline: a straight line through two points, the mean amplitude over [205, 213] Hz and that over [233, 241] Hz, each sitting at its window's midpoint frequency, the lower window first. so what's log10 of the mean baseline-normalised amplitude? -0.167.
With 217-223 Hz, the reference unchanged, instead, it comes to -0.147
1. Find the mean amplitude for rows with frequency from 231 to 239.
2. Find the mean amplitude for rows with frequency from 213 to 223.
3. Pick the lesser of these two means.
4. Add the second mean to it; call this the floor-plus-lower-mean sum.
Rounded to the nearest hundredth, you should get 4.25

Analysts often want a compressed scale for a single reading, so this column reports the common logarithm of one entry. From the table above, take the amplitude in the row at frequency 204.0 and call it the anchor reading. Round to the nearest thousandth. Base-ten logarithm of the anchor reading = 0.514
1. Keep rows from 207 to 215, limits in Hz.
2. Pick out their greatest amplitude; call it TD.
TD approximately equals 3.267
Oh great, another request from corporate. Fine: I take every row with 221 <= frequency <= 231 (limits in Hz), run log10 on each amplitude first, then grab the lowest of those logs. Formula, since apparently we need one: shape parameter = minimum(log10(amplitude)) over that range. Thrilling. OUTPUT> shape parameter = 0.230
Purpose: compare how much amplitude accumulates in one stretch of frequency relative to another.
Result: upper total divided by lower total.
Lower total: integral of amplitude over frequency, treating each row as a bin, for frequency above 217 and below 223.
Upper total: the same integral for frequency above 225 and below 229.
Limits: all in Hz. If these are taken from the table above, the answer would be 0.60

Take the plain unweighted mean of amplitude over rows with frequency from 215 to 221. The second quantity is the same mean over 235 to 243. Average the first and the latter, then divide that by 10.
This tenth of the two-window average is 0.24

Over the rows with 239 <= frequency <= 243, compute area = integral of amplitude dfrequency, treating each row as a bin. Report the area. 11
